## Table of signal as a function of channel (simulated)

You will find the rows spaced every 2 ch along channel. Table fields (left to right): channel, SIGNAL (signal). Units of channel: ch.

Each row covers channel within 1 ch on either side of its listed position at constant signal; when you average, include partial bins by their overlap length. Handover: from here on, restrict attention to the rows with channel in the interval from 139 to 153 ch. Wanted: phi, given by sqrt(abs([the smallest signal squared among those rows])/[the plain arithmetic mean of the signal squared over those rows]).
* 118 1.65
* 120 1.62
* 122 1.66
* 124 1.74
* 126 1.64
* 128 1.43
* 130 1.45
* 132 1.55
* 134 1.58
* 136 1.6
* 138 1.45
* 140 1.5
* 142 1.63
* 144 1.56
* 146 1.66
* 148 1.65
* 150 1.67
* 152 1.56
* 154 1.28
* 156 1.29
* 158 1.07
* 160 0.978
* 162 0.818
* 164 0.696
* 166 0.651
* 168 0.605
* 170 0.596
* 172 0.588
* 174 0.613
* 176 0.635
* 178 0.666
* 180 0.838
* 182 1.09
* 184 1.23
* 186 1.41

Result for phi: 0.93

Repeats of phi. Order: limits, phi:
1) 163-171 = 0.93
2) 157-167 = 0.76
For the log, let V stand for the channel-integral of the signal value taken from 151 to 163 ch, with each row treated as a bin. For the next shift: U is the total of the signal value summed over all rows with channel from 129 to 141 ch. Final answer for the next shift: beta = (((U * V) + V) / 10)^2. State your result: 201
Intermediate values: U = 9.13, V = 14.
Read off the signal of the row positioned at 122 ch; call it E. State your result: 1.66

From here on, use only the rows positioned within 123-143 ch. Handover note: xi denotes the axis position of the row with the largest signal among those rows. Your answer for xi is 124 ch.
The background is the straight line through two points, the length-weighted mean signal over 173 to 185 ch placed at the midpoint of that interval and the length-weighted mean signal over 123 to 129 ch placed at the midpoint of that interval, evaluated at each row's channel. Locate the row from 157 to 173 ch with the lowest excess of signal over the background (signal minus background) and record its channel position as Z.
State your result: 168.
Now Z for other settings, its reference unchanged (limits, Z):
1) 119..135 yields 128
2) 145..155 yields 154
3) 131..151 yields 138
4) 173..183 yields 174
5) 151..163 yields 162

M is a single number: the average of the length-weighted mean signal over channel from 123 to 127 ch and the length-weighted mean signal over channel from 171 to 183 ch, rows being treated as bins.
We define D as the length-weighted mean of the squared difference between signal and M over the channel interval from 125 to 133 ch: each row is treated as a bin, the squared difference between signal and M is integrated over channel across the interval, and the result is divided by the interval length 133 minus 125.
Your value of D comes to 0.10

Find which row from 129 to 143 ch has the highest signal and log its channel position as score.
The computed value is 142 ch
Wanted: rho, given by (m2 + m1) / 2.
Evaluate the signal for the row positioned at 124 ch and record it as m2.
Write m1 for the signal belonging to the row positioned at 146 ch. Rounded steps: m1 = 1.66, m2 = 1.74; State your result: 1.7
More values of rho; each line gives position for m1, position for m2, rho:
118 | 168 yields 1.1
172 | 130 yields 1.0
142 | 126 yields 1.6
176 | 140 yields 1.1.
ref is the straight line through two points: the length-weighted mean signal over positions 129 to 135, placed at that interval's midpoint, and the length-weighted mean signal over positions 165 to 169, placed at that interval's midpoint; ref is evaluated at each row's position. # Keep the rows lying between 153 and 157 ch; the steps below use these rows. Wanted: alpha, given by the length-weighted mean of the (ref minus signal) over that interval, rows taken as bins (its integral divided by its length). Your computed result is -0.35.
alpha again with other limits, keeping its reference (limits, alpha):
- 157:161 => -0.19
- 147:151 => -0.57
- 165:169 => 0.00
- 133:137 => -0.14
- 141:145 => -0.35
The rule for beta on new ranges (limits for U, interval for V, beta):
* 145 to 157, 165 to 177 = 56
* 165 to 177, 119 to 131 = 80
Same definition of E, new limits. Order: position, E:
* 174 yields 0.613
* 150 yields 1.67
